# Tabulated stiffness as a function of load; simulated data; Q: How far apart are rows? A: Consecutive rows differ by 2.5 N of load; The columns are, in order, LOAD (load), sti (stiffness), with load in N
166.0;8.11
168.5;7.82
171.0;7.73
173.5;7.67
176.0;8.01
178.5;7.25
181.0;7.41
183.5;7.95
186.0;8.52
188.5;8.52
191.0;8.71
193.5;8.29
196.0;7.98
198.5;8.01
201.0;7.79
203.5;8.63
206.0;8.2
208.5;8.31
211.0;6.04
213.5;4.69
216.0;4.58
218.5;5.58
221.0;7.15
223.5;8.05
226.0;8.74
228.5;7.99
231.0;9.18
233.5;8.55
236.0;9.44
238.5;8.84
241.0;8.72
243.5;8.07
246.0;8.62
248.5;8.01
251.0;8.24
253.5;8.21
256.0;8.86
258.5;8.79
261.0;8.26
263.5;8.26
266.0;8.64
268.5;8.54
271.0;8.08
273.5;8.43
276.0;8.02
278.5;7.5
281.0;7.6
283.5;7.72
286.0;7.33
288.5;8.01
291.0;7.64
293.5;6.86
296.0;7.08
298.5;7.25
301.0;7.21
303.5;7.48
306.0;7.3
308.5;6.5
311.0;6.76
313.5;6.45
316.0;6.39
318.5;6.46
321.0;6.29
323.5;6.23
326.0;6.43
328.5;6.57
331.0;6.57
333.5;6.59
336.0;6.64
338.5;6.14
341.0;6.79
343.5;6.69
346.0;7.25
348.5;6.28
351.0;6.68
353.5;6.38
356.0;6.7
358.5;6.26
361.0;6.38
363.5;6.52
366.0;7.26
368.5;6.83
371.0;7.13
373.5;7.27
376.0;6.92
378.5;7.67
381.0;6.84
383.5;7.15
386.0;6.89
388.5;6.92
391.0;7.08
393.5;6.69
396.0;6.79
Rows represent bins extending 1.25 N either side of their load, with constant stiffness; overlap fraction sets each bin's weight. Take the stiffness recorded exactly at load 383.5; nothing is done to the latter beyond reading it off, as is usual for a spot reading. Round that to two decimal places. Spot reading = 7.15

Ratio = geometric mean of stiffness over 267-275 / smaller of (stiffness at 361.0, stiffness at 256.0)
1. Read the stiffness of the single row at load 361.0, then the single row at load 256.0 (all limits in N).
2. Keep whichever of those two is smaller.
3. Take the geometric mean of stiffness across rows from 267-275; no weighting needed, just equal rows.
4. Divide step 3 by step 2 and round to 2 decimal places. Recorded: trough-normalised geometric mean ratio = 1.31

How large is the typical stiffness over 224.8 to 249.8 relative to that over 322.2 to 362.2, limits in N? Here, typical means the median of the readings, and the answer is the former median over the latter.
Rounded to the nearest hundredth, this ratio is 1.32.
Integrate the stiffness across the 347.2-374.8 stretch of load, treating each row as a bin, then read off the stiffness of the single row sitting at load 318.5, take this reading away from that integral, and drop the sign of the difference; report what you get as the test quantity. 178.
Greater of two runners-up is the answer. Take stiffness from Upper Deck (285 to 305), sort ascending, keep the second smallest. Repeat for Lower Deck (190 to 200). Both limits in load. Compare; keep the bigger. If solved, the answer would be 8.01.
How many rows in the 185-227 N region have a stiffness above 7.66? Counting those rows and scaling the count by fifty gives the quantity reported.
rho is 600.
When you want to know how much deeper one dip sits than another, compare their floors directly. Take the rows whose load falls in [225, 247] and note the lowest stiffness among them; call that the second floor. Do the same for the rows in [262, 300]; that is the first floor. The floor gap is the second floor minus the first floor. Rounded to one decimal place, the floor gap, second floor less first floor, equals 1.1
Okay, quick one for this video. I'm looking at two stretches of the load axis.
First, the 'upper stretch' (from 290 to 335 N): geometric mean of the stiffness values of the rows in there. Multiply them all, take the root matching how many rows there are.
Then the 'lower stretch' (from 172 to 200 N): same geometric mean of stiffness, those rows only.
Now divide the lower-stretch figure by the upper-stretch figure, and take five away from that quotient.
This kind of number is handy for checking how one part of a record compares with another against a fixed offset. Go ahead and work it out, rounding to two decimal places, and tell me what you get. -3.82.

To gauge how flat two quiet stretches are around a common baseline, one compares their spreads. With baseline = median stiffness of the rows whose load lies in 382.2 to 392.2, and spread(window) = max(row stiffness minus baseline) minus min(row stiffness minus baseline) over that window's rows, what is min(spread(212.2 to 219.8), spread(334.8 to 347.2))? 1.0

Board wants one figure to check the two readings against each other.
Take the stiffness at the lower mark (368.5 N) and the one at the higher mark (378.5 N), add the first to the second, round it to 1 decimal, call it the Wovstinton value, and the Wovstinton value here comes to 14.5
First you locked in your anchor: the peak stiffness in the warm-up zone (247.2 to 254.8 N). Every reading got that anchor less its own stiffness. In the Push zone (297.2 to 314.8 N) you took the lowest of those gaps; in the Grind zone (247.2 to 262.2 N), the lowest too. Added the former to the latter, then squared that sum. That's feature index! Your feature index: 0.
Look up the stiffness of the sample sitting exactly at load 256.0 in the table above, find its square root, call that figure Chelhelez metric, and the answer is 2.98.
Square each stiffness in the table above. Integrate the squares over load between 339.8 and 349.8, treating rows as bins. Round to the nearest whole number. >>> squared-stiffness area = 457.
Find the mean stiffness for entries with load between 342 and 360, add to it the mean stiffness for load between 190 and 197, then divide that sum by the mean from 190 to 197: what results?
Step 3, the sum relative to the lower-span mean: 1.79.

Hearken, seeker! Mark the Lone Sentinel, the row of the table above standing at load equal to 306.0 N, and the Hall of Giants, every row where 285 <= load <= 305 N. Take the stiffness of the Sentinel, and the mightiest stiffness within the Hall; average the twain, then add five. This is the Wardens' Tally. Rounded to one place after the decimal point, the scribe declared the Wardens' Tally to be 12.7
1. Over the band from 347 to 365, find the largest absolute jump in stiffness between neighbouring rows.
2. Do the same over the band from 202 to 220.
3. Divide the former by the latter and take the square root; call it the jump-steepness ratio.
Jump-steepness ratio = 0.44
